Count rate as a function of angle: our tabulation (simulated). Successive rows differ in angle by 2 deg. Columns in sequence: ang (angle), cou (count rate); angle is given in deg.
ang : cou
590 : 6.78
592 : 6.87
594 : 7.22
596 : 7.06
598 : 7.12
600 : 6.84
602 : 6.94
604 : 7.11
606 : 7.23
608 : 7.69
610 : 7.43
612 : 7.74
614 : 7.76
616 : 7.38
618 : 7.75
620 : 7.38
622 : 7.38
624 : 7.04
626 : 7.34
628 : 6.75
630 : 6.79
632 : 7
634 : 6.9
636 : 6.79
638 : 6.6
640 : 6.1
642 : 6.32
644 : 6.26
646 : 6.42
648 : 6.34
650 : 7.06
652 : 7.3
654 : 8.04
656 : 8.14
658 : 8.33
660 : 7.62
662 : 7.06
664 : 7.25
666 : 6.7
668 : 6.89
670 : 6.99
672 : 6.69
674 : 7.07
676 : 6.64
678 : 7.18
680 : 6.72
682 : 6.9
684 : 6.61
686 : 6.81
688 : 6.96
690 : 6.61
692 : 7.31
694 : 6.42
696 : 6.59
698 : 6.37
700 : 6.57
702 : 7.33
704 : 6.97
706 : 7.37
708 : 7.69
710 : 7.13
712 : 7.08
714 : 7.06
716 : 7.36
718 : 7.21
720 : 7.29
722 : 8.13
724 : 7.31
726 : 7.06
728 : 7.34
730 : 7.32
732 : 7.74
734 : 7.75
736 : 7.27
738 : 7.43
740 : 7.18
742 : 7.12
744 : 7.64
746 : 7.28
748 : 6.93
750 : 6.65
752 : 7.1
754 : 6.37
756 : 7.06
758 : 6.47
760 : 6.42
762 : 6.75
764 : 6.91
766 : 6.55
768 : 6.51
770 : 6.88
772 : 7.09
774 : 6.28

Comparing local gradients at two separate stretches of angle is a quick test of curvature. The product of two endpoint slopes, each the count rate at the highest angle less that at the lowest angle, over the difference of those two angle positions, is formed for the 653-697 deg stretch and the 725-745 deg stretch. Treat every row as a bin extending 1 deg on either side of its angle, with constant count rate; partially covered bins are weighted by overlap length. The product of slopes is -0.0011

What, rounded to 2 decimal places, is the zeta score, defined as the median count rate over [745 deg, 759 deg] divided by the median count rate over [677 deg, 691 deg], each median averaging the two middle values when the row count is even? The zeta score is 1.02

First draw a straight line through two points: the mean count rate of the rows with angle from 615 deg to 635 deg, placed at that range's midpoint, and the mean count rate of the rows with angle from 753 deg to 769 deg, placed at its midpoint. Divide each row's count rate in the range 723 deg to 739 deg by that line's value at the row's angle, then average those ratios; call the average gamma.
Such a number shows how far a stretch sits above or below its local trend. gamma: 1.10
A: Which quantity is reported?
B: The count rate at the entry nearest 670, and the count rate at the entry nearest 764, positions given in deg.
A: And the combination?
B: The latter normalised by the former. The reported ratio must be 0.99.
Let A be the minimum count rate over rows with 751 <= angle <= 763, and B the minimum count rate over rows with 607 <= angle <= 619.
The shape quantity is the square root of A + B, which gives 3.71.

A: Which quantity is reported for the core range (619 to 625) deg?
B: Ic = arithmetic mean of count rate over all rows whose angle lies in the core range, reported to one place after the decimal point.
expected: 7.3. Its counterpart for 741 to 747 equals 7.3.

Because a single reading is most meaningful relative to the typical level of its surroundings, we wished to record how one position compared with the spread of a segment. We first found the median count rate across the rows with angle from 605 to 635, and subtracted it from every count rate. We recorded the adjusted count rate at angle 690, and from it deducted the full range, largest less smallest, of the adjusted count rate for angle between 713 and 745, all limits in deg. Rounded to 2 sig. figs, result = -1.8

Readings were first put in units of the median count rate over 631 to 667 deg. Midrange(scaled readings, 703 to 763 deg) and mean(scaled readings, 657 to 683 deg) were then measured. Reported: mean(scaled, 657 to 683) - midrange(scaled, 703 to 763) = -0.02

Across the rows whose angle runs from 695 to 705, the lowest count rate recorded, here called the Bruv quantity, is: 6.37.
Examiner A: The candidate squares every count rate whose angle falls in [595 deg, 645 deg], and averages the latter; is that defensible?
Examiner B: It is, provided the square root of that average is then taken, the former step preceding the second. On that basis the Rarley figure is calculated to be 7.08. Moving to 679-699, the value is 6.74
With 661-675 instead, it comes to 6.95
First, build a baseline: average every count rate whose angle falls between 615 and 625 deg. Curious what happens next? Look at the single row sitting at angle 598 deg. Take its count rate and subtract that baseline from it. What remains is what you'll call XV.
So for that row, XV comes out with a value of -0.27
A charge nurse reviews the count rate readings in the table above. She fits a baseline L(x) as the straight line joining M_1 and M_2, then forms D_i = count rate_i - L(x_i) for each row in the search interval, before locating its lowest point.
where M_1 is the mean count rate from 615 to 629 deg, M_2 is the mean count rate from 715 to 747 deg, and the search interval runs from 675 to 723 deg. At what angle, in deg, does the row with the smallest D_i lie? 698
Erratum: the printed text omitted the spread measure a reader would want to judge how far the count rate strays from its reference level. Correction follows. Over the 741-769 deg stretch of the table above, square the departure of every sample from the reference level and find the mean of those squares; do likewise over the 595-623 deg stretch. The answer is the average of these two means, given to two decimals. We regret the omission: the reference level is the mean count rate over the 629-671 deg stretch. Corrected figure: 0.18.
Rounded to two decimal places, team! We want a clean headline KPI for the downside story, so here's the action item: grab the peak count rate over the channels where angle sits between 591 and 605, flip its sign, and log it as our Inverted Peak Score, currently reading -7.22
